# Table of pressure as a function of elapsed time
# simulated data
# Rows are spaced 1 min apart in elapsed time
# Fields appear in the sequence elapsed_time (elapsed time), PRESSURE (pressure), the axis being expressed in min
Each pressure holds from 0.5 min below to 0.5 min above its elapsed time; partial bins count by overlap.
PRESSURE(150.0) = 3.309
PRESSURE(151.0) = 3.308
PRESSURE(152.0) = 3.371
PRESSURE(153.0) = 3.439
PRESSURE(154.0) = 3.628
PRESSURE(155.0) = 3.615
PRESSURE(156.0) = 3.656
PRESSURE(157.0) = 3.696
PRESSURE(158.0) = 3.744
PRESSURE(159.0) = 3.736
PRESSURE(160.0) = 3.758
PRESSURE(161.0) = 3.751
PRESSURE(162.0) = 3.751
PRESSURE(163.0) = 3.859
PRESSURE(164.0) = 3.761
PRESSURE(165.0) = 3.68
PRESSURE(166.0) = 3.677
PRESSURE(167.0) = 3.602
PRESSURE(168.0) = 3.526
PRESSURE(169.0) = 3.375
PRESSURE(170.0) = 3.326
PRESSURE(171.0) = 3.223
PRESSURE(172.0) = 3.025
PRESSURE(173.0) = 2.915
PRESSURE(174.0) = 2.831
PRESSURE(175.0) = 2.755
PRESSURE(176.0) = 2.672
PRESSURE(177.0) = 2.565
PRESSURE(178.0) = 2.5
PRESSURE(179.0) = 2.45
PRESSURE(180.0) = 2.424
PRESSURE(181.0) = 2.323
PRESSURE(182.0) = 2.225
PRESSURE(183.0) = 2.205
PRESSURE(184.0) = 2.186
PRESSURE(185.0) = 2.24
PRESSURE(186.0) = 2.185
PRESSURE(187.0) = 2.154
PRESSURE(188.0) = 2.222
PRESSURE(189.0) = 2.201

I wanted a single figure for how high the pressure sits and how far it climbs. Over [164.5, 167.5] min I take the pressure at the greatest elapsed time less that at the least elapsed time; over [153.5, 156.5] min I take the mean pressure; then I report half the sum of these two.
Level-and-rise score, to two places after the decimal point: 1.78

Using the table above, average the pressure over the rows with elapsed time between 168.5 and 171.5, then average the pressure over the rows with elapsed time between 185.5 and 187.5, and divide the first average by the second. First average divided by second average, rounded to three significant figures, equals 1.52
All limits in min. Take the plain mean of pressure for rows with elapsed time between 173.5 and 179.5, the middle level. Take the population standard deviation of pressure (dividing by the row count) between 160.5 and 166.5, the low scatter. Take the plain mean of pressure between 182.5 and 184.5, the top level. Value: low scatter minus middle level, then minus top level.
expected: -4.8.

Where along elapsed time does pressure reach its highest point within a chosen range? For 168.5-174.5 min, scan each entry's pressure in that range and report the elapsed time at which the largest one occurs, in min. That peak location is 169.0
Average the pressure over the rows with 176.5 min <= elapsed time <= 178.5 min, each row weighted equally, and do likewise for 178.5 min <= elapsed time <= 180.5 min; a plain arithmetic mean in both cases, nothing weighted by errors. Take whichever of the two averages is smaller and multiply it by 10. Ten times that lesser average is 24.4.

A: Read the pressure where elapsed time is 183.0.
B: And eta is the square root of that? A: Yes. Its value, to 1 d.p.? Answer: 1.5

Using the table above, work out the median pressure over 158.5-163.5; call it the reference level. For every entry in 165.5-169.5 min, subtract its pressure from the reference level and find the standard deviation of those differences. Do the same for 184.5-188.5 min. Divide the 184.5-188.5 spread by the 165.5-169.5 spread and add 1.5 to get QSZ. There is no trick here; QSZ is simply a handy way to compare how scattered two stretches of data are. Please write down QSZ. 1.8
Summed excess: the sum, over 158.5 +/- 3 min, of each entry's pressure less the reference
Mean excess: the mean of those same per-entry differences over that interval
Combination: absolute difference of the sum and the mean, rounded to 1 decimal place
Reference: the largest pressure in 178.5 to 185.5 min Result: 6.4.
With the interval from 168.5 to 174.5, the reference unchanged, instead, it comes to 3.3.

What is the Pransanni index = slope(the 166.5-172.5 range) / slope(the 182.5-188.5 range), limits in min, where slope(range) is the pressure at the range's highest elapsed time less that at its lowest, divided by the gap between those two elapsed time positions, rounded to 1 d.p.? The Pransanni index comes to -33.9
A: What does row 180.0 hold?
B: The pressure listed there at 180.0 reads 2.424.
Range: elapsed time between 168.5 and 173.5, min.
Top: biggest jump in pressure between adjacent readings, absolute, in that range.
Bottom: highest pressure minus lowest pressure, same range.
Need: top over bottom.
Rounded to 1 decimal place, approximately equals 0.4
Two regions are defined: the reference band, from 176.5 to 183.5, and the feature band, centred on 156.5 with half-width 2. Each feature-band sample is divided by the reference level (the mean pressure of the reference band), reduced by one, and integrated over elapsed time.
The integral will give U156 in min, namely 2.2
